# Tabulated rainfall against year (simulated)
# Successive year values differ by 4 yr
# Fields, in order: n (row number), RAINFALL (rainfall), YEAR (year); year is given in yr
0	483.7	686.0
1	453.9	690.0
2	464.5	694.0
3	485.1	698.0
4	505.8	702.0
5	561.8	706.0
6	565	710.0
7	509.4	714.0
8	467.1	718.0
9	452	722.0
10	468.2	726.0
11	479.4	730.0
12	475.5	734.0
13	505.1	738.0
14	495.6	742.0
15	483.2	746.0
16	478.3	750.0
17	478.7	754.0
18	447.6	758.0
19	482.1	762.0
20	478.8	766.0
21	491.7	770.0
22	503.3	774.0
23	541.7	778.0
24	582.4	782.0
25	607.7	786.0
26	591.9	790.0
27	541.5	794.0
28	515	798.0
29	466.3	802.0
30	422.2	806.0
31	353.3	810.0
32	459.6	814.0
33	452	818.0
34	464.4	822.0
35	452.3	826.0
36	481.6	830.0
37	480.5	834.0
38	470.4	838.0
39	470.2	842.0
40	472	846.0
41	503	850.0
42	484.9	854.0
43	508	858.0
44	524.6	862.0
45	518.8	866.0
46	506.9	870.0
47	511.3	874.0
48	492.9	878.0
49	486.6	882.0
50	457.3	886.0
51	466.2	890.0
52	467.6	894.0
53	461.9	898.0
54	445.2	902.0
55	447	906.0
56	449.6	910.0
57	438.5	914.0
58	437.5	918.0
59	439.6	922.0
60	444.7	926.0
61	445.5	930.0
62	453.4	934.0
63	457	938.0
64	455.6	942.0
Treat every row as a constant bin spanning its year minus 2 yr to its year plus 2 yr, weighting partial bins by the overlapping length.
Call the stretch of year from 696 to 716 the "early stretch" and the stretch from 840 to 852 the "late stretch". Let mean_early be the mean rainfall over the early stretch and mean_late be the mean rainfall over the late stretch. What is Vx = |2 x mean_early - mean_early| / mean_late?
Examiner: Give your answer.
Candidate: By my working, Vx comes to 1.09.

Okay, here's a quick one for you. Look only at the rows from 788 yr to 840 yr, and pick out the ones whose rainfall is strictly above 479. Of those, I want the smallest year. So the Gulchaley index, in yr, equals 790.0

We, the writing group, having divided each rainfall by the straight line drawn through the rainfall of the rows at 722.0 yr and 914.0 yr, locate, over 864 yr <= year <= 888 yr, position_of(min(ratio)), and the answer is 886.0 yr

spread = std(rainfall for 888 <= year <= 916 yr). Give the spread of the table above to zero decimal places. 11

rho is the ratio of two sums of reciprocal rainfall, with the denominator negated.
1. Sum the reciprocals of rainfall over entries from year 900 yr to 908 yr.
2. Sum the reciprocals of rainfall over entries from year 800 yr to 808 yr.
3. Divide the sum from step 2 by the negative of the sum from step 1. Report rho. -1.01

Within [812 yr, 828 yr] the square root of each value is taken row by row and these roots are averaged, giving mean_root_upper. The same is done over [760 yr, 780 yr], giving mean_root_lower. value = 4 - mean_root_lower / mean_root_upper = 2.95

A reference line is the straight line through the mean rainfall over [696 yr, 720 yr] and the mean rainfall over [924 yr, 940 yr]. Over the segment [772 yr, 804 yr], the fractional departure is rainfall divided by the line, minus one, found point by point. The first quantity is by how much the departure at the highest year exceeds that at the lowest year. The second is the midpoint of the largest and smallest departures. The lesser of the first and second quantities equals -0.059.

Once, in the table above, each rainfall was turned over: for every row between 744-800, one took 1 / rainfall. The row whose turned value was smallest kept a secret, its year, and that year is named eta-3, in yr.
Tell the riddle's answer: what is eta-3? 786.0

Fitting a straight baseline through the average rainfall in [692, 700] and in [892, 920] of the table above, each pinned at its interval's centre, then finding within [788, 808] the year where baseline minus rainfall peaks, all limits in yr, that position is 806.0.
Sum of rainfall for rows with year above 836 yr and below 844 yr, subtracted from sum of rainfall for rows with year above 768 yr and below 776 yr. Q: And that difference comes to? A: 54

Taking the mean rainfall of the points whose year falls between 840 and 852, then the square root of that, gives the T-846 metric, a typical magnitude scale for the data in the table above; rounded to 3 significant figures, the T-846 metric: 21.9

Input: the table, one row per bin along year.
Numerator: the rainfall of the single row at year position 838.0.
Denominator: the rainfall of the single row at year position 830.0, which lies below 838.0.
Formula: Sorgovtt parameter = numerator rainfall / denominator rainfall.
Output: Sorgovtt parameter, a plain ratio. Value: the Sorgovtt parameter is 0.98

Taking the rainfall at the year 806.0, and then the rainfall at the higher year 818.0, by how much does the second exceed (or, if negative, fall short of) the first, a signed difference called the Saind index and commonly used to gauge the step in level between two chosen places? 30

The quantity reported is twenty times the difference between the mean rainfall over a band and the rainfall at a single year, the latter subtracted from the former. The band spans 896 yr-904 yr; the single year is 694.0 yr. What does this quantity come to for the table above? -219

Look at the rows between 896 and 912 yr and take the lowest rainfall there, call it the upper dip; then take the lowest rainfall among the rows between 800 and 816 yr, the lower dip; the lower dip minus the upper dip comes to -92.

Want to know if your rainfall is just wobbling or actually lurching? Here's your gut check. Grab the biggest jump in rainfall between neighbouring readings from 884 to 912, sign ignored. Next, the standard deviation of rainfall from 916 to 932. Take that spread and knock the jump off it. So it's -13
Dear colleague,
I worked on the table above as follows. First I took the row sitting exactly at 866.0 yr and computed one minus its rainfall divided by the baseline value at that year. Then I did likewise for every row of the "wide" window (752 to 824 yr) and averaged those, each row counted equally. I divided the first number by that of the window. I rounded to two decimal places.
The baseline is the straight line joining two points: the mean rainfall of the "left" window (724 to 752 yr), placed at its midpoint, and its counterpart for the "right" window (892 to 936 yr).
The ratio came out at 3.20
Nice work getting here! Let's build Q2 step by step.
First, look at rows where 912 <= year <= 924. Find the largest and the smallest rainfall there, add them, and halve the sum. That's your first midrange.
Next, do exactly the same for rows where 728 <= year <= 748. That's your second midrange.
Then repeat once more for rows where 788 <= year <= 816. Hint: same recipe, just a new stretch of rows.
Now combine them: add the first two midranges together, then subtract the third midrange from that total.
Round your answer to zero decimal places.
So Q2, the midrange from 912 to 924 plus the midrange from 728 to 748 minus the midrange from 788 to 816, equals 456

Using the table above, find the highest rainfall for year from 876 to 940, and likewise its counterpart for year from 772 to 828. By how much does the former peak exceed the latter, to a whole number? -115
